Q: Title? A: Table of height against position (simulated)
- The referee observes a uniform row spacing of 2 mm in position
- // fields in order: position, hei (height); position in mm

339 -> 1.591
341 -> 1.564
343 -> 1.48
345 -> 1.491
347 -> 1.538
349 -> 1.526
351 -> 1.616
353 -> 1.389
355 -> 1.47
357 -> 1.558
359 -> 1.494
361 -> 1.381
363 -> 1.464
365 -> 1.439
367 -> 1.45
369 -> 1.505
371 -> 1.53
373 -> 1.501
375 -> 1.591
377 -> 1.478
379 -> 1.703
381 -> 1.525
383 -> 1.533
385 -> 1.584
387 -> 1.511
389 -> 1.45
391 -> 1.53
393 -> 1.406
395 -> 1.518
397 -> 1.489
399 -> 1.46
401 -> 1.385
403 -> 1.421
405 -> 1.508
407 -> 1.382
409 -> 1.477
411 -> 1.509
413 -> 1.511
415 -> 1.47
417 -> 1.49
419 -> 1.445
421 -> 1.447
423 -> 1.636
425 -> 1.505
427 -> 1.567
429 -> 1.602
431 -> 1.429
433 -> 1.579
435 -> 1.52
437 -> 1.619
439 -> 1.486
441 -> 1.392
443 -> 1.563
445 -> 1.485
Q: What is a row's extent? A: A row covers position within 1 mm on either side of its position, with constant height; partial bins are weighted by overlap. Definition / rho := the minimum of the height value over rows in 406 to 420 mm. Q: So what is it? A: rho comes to 1.382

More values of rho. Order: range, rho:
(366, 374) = 1.45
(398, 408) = 1.382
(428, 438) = 1.429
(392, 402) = 1.385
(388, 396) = 1.406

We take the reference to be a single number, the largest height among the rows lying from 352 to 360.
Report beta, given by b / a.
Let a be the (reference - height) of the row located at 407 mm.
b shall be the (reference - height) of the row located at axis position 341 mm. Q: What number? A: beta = -0.03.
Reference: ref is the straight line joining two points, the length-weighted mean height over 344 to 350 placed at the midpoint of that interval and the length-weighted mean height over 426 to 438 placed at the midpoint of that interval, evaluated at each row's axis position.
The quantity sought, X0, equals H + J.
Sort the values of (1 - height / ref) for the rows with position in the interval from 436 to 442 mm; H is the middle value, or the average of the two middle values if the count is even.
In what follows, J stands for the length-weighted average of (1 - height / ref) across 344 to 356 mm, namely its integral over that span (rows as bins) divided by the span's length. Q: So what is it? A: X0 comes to 0.054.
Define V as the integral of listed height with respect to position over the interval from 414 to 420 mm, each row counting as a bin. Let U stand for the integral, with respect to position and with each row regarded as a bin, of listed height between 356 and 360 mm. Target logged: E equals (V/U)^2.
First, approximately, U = 6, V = 9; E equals 2.1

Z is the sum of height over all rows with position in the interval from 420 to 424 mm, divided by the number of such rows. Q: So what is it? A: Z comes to 1.54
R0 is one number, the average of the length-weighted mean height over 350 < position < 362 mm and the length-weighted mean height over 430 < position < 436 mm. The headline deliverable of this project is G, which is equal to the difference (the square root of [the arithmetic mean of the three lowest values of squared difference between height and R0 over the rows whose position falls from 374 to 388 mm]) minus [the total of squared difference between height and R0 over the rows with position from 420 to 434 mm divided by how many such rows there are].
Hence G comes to 0.014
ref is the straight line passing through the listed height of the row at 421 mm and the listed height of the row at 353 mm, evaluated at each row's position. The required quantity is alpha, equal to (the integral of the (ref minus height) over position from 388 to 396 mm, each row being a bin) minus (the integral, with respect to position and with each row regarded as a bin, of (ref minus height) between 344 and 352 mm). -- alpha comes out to 0.8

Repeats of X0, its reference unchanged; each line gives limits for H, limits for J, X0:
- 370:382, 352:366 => 0.045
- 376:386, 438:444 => 0.049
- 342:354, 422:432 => 0.008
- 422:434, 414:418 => 0.029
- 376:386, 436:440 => 0.002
